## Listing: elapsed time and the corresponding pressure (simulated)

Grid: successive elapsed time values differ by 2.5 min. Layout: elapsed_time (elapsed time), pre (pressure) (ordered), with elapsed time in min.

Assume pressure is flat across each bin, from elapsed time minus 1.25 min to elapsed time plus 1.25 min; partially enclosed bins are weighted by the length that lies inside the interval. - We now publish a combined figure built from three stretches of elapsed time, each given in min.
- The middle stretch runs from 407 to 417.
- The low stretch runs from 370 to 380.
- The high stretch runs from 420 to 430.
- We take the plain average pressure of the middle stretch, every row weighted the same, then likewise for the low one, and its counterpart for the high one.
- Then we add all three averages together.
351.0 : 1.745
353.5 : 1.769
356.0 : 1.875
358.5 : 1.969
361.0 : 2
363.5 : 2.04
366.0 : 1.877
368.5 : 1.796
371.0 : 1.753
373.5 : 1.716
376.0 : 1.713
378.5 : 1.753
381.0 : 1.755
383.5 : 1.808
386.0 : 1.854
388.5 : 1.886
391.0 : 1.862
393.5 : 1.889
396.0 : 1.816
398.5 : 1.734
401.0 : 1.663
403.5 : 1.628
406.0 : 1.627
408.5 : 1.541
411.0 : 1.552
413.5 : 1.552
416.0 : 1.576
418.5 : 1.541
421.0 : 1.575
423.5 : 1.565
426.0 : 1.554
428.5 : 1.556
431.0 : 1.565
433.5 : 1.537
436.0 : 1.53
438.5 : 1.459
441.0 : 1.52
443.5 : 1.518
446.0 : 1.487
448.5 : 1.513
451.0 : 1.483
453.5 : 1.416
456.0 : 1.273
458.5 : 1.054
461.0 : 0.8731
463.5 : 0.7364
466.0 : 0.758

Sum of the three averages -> 4.85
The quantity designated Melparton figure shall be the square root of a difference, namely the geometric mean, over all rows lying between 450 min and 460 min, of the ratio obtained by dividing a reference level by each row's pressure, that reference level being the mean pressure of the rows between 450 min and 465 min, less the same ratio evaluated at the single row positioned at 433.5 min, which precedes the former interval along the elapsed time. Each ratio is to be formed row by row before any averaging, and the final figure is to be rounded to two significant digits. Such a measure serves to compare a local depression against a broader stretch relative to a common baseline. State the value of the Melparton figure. 0.37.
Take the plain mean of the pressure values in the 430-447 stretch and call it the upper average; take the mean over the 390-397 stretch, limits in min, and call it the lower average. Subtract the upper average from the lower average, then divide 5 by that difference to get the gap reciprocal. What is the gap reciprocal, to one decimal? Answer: 14.7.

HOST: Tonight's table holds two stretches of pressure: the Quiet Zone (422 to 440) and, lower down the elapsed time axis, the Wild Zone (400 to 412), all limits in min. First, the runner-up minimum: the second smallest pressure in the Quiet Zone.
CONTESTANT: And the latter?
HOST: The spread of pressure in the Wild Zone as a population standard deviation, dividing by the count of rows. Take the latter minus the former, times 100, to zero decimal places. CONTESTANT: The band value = -148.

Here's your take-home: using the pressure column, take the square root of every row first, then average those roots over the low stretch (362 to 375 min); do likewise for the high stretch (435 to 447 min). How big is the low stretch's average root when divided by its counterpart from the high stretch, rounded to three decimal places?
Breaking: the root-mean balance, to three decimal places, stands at 1.105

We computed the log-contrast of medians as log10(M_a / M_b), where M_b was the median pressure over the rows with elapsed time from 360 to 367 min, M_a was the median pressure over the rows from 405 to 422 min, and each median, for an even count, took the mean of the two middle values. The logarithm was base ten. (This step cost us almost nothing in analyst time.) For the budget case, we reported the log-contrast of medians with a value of -0.110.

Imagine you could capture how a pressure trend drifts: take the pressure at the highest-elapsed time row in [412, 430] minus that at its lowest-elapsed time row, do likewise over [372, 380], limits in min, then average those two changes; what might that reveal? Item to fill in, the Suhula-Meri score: 0.02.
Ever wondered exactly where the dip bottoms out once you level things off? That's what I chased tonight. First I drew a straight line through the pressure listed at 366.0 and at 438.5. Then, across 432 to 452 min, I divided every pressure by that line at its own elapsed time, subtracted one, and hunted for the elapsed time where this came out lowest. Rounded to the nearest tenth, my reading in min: 438.5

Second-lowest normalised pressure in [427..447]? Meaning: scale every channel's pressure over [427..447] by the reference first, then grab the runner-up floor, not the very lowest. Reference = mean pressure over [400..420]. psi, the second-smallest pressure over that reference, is 0.94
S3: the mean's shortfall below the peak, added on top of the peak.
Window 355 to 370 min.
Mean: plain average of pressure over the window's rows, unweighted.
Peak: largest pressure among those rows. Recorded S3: 2.2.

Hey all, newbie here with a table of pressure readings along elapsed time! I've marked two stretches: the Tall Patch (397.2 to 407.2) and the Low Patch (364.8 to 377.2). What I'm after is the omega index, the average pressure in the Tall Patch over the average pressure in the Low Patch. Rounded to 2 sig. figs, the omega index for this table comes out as 0.94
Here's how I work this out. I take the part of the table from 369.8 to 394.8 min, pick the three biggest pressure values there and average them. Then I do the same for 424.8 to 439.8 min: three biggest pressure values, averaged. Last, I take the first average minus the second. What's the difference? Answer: 0.32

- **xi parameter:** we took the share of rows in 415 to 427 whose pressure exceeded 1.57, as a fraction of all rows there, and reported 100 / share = 250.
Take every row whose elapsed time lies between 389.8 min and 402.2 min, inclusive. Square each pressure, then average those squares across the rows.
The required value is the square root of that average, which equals 1.8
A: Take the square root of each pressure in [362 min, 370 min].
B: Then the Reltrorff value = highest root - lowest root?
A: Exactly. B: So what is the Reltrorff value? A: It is 0.088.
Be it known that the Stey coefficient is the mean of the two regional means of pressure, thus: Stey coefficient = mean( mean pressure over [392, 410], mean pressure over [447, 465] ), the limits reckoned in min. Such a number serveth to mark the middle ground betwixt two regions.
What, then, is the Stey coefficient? 1.45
